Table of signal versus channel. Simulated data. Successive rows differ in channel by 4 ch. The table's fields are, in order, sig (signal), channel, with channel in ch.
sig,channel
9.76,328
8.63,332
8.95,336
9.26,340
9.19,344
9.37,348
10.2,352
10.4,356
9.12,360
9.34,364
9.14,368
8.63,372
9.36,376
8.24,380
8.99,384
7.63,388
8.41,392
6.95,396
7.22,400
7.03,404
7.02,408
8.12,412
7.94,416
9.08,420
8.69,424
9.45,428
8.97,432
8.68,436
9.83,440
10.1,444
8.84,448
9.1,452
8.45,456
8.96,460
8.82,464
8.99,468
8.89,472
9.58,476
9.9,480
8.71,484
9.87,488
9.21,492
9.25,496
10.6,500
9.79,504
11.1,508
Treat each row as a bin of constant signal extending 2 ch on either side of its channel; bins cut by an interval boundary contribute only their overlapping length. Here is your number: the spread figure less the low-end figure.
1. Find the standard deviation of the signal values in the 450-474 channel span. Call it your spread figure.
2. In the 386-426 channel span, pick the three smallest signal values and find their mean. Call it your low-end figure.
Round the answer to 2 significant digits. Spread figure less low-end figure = -6.8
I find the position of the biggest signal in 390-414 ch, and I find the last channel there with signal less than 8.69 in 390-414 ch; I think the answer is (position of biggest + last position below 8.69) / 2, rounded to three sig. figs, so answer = 402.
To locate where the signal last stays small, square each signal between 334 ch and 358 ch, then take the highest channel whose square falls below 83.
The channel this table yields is 336 ch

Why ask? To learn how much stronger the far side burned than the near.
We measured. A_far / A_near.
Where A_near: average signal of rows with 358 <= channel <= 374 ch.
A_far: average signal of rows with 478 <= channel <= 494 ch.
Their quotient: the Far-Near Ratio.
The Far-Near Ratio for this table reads 1.04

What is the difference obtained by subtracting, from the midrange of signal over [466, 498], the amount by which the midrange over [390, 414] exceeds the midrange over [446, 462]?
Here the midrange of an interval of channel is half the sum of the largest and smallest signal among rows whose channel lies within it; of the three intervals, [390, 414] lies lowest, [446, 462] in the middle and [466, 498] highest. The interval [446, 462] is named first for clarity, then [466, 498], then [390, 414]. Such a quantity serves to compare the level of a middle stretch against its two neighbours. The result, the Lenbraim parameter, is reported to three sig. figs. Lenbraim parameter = 10.4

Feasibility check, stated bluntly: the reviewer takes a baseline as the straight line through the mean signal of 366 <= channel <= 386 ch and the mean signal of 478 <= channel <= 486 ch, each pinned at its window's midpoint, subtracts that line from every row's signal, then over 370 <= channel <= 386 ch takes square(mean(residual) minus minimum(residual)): 0.33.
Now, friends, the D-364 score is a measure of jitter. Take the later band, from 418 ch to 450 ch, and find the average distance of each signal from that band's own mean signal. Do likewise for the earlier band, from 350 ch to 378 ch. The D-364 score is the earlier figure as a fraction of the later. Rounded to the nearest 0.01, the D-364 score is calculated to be 1.09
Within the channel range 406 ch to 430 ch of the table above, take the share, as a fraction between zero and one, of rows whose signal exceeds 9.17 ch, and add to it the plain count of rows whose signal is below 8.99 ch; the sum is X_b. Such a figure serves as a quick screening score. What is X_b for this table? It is 4.2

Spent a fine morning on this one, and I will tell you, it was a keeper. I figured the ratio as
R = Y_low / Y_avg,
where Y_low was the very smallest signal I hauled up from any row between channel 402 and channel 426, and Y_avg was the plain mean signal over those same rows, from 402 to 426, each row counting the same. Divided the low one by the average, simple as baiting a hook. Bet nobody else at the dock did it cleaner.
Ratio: 0.880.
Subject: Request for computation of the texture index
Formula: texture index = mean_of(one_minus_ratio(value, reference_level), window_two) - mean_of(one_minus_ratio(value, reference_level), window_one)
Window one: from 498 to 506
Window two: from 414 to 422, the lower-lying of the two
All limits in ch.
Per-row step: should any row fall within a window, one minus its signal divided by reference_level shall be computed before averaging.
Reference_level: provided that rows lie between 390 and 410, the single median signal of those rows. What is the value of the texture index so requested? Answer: 0.240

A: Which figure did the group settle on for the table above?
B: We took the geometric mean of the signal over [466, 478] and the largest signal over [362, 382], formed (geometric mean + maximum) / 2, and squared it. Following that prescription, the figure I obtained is 85.6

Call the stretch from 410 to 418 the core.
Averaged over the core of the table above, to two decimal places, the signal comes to 8.03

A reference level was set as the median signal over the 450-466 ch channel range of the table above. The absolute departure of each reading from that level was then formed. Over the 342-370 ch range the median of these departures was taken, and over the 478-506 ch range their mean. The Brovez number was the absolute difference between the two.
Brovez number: 0.33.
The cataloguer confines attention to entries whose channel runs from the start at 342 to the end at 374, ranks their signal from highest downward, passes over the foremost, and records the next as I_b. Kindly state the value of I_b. 10.2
